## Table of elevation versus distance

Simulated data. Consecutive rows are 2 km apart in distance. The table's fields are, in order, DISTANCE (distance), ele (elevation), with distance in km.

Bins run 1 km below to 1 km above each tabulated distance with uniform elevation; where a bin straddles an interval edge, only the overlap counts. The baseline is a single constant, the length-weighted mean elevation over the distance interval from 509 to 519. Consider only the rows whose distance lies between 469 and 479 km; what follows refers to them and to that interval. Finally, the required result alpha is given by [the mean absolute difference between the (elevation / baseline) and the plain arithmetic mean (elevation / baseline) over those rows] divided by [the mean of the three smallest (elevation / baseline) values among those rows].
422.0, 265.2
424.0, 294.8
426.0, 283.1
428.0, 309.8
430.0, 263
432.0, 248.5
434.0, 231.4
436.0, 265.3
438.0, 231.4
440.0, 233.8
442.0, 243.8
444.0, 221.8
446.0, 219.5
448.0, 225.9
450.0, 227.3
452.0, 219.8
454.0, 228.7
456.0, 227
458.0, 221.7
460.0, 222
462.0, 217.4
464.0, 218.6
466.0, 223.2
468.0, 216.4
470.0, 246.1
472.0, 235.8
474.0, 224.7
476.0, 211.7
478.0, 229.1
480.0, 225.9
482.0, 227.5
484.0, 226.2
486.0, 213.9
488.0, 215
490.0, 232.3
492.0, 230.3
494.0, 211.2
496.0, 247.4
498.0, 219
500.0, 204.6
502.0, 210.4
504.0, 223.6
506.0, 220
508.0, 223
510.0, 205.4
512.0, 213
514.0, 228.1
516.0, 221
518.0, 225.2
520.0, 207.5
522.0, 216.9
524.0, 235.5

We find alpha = 0.041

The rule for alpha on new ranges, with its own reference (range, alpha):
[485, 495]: 0.040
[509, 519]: 0.035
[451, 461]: 0.015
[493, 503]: 0.056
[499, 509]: 0.033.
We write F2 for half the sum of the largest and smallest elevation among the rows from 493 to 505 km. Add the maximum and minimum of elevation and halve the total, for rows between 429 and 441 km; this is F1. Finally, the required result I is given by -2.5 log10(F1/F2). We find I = -0.10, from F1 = 248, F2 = 226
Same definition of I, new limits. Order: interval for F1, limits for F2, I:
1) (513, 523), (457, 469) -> 0.01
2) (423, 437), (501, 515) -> -0.24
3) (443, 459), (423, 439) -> 0.20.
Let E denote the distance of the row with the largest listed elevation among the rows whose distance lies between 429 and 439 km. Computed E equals 436.0 km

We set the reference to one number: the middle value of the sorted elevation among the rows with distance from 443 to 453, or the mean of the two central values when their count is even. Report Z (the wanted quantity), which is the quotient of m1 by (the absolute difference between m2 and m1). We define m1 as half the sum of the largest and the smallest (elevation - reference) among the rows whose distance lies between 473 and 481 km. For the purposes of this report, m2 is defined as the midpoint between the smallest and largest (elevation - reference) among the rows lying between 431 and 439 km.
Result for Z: -0.1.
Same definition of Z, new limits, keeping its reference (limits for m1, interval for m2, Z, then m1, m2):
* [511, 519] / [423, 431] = 0.0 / -1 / 65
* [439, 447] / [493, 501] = 1.7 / 10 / 4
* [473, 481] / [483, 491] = -0.5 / -1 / 1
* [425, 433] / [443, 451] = 1.0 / 57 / 2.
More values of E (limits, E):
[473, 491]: 490.0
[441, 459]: 442.0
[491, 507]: 496.0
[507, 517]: 514.0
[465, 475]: 470.0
